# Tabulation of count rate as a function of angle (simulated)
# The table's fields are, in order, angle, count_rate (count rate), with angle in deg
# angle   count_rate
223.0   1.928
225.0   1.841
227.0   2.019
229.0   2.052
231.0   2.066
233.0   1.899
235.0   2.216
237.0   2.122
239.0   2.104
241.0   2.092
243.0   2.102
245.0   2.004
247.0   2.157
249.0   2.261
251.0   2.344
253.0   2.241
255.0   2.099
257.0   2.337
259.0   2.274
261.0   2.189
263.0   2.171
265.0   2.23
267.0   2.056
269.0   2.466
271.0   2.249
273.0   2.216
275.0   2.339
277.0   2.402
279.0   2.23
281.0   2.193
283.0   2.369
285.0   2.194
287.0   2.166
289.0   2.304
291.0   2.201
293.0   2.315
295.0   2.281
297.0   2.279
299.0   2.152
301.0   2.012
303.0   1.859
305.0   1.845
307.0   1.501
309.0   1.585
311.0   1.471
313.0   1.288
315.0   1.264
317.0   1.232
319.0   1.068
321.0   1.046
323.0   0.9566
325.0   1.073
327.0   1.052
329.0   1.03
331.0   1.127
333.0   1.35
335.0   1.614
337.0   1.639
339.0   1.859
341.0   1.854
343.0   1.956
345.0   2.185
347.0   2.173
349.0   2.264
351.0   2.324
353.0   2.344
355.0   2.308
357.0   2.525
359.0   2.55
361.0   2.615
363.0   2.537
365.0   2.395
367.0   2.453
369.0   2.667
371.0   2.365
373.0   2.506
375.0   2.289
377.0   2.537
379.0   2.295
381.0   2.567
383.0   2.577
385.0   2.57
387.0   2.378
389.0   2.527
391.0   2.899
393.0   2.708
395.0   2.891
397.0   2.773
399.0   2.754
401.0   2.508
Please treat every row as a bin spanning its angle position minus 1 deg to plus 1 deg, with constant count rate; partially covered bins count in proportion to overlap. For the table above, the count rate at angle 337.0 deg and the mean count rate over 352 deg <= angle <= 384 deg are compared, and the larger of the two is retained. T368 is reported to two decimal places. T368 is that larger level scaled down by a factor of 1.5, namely 1.65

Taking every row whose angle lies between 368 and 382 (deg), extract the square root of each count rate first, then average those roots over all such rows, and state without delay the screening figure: 1.57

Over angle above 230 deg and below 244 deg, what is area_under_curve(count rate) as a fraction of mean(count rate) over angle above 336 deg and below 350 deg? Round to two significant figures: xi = 15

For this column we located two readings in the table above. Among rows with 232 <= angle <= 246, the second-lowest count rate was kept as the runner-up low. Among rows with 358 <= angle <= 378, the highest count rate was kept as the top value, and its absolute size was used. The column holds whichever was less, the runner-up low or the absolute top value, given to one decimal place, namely 2.0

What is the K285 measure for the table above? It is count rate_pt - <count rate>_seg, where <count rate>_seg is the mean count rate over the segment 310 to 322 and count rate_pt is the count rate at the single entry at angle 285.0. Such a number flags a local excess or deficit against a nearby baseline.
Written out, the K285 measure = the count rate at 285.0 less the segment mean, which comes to 1.0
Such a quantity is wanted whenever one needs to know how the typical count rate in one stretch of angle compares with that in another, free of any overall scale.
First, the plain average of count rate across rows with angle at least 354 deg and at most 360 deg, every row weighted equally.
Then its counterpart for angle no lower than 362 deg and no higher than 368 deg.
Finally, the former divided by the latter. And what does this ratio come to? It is 1.000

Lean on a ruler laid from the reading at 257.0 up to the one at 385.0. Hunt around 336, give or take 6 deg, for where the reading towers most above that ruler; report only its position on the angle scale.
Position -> 339.0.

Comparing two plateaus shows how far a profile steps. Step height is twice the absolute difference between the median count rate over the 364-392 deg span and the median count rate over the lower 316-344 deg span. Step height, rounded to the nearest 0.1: 2.7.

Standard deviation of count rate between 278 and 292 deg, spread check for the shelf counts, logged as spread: 0.07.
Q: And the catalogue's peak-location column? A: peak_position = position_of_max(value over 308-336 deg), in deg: 335.0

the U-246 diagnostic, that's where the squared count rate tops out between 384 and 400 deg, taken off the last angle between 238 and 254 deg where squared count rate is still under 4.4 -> -146 deg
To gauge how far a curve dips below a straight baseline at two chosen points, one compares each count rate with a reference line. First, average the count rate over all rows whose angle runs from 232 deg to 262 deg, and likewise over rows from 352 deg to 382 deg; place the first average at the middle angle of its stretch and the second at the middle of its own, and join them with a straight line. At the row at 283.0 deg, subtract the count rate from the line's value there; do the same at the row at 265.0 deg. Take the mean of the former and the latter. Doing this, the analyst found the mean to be -0.07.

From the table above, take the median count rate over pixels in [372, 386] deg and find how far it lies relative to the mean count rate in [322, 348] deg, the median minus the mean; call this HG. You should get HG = 1.01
